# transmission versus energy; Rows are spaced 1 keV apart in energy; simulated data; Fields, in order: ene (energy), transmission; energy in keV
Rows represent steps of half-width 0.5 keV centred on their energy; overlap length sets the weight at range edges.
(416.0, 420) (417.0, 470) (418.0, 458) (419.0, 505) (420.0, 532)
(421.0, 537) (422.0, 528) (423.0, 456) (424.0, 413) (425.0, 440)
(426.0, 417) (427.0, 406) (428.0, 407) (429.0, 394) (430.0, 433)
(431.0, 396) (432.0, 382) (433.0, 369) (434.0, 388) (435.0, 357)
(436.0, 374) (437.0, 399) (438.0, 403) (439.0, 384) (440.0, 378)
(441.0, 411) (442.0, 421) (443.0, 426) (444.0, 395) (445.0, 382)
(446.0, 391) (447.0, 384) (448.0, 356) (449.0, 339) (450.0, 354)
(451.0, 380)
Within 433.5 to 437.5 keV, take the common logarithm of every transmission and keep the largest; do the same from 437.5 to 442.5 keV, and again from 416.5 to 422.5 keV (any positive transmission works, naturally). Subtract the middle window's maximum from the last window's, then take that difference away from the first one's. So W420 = 2.50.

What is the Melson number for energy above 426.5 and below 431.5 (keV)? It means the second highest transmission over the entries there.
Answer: 407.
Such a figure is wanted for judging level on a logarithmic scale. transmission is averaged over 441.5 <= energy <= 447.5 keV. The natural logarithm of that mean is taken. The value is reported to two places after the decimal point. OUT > 5.99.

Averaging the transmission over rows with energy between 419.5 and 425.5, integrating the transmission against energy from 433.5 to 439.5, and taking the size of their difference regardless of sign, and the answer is 1821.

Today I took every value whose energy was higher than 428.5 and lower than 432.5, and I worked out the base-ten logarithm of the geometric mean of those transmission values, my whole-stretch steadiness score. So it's 2.60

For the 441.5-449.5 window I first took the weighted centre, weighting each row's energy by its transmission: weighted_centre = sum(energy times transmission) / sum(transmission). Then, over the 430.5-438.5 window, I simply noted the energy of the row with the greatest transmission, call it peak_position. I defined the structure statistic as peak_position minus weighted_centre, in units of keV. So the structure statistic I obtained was -7.3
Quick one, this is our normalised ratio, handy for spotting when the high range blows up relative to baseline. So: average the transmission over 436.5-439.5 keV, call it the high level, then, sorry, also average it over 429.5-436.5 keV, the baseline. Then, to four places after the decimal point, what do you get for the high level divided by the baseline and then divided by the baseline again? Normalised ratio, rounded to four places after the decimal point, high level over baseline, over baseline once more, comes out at 0.0027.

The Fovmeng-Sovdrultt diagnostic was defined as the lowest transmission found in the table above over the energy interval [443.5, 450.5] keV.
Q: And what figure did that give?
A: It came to 339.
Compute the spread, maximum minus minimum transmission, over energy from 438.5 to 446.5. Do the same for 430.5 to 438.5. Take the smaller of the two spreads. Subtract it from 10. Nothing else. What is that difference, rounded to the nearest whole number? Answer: -36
